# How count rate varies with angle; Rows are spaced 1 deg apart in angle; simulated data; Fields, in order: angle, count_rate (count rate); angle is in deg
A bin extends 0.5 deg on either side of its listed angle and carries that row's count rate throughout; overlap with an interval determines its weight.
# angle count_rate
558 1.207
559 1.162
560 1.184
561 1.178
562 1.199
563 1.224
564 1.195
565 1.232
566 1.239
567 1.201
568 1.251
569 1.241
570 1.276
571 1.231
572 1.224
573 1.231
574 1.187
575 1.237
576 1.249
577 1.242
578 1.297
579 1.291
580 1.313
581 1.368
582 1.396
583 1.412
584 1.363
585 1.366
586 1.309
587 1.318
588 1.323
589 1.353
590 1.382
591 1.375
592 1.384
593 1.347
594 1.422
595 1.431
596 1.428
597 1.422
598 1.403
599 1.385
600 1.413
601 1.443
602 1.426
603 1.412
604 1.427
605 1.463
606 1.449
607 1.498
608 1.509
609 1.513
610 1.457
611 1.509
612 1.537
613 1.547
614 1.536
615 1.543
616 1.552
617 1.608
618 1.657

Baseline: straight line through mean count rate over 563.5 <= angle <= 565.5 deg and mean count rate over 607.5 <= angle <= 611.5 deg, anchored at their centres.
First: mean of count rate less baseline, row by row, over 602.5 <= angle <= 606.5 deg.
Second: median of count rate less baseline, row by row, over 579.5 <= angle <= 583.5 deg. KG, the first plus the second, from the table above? 0.03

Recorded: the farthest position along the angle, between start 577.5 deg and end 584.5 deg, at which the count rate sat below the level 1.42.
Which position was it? 584 deg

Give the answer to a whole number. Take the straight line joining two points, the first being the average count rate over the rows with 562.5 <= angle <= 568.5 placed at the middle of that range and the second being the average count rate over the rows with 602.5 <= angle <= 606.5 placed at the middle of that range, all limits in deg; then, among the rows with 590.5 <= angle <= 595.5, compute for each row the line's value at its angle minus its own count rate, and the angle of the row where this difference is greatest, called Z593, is 593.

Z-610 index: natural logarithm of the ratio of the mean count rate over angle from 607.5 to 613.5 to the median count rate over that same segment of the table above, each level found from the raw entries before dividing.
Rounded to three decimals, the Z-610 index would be 0.001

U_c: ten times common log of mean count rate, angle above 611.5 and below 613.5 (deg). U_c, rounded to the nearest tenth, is 1.9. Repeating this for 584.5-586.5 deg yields 1.3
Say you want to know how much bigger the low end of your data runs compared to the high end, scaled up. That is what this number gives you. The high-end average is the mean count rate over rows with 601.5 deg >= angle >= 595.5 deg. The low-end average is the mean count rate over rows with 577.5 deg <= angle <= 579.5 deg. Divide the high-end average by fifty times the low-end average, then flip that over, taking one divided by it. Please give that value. 45.7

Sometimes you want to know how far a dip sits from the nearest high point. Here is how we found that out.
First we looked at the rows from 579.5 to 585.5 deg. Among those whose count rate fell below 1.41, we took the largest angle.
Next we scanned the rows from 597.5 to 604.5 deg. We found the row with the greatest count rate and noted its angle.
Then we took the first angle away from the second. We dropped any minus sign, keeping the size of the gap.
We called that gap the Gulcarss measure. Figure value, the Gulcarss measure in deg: 16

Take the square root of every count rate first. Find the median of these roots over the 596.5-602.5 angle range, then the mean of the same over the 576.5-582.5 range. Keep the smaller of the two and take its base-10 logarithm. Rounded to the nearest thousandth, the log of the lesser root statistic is 0.060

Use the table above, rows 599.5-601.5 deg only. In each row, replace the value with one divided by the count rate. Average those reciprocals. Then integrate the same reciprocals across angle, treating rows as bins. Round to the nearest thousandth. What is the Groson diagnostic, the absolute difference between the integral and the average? 0.700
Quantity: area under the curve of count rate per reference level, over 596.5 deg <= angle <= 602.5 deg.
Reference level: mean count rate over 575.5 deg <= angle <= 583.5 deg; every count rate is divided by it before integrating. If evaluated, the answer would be 6.4 deg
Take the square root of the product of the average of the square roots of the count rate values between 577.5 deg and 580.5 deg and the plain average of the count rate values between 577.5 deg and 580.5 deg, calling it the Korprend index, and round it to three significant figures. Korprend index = 1.22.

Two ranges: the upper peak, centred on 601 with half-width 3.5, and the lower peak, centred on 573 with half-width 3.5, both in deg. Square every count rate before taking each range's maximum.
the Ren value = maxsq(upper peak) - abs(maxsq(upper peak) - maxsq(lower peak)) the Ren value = 1.63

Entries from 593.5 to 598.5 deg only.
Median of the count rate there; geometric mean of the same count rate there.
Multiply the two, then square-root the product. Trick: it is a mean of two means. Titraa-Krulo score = 1.42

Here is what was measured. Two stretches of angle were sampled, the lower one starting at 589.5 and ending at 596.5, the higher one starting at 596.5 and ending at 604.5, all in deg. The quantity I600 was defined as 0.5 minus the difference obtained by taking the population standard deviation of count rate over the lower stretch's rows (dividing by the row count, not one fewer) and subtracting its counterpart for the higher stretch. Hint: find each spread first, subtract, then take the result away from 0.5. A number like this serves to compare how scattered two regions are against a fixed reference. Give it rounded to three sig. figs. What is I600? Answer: 0.487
